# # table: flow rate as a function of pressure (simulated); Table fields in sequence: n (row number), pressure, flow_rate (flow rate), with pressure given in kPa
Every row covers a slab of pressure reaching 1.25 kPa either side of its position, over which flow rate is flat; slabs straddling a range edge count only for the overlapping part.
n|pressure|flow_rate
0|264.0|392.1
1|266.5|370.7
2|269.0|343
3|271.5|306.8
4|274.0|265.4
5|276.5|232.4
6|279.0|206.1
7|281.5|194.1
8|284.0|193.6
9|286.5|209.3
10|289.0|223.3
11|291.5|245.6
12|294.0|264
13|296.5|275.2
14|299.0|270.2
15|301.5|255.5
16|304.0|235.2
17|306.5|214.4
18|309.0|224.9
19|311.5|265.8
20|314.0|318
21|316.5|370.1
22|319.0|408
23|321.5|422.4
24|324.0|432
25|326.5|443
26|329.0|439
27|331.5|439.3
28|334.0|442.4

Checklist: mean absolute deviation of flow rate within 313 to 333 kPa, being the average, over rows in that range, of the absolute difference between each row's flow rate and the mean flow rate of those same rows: 33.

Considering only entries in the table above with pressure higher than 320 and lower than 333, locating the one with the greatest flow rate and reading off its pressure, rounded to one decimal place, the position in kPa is 326.5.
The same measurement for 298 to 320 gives 319.0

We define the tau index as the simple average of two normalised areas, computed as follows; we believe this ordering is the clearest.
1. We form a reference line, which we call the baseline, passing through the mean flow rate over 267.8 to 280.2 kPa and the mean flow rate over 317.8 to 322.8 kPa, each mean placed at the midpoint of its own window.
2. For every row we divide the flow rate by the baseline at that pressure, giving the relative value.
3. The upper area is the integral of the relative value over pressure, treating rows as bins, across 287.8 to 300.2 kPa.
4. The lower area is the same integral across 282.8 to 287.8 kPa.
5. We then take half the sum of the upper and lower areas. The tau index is 6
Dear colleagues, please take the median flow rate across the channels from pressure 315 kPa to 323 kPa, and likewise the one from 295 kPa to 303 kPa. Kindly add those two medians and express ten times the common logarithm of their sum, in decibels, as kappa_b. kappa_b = 28.3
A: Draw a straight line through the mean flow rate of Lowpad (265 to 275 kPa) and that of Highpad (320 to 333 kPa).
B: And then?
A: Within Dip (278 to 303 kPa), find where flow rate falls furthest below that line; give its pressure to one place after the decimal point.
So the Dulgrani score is 284.0 kPa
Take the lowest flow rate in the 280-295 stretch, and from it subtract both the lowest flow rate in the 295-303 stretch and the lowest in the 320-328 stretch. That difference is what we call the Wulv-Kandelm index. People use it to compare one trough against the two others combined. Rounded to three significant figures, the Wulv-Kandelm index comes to -484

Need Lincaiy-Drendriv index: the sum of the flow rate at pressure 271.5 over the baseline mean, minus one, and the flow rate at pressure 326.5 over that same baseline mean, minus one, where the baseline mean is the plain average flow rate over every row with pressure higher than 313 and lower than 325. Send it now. -0.08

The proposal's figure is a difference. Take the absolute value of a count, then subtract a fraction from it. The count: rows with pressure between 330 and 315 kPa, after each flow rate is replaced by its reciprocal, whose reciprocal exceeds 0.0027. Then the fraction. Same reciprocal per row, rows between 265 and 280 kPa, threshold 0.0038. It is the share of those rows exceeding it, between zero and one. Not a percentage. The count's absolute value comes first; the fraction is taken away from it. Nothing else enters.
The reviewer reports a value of 0.7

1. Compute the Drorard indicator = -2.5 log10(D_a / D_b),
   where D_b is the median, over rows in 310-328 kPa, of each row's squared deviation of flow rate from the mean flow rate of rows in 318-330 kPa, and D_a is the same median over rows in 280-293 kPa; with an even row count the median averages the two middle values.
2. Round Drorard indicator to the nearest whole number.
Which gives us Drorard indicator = -5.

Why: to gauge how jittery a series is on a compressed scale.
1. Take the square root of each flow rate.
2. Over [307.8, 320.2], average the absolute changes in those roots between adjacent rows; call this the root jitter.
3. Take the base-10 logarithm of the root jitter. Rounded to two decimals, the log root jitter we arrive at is 0.11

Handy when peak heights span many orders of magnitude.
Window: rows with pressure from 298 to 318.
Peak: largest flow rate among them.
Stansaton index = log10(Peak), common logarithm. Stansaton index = 2.57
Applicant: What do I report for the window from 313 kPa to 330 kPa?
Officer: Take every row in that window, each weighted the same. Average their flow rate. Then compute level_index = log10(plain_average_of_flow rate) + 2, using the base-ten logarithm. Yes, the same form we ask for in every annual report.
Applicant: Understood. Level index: 4.61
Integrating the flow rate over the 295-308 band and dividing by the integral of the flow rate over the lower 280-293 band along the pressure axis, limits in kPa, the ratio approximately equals 1.2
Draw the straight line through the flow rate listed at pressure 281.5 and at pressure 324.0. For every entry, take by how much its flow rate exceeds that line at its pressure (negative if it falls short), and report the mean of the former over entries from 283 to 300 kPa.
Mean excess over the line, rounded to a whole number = -10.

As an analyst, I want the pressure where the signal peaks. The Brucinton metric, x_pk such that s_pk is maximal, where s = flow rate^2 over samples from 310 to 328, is 326.5 kPa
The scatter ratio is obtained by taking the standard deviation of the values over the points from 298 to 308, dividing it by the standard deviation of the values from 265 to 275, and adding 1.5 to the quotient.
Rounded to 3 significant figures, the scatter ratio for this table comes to 2.03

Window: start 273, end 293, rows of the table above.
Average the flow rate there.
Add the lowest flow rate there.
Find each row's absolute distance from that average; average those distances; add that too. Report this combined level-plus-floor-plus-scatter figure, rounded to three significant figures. 435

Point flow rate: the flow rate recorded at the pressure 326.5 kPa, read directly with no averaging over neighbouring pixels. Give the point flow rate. 443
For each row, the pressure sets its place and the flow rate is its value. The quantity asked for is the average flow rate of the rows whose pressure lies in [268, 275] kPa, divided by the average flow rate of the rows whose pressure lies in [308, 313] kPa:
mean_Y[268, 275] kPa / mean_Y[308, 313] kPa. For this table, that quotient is 1.2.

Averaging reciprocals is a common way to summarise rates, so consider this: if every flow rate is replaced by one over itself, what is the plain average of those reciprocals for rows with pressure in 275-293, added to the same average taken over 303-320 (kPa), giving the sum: 0.0083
